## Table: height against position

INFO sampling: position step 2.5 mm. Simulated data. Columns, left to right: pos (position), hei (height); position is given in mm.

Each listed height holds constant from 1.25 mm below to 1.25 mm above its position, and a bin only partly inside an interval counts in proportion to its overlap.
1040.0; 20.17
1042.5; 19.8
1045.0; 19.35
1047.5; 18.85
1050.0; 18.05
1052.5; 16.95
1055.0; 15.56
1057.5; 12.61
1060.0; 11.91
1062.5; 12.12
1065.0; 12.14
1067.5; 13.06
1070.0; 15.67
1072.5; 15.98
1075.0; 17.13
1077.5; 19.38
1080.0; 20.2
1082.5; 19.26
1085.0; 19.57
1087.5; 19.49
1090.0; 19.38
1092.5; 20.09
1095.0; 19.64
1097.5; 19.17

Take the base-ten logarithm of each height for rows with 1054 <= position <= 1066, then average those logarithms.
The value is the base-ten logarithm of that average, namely 0.044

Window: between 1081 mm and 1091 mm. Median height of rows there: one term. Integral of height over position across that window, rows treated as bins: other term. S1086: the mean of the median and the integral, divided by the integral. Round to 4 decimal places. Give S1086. 0.5500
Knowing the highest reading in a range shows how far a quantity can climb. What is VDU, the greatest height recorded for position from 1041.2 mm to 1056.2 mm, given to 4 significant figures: 19.80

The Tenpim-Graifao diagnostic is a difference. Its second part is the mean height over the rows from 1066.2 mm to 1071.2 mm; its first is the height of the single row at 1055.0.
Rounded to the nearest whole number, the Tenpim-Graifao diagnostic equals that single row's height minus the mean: 1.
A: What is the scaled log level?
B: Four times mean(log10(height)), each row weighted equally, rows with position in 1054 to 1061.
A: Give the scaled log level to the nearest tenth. 4.5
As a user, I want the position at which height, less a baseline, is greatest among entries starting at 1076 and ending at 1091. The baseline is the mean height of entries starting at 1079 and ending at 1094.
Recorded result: 1080.0 mm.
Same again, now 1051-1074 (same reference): 1052.5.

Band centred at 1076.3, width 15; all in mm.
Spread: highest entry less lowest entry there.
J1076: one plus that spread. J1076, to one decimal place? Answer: 5.5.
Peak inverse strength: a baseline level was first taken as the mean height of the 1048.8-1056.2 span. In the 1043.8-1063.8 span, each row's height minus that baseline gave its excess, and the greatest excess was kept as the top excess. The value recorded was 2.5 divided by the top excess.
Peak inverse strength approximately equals 1.0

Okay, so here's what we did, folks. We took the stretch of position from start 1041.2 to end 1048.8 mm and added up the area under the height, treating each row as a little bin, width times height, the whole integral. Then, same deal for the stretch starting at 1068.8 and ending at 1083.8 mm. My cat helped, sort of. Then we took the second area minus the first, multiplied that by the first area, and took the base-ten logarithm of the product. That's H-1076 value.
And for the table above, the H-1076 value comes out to 4.25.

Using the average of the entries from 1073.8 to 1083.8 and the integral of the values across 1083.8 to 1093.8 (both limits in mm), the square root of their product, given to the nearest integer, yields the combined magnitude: 61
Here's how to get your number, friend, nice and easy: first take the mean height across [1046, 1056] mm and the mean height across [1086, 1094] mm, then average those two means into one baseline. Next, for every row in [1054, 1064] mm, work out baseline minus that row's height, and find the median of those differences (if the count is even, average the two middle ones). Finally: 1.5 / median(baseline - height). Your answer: 0.2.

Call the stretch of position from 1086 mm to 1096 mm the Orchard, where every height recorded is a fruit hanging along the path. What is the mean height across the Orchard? 20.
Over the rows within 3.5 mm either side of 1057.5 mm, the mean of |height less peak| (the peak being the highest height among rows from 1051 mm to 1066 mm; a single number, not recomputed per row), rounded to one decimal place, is 3.6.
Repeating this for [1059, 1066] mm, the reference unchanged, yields 4.9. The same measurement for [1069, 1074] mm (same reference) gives 1.1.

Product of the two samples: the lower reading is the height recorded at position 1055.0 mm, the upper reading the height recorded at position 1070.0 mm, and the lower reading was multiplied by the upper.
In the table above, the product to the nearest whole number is 244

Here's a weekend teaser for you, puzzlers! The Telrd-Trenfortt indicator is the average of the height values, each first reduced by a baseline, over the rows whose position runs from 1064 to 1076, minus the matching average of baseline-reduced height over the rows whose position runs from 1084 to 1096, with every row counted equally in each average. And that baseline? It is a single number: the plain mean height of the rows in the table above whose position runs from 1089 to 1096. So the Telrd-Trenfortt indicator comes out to -4.8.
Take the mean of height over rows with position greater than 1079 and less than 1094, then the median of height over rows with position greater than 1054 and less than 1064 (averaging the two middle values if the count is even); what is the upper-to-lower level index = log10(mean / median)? 0.20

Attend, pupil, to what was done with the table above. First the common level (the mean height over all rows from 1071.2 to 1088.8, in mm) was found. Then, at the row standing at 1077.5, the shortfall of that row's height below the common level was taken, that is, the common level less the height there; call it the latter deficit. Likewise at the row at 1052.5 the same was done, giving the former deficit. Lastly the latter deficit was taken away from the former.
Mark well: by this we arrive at 2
